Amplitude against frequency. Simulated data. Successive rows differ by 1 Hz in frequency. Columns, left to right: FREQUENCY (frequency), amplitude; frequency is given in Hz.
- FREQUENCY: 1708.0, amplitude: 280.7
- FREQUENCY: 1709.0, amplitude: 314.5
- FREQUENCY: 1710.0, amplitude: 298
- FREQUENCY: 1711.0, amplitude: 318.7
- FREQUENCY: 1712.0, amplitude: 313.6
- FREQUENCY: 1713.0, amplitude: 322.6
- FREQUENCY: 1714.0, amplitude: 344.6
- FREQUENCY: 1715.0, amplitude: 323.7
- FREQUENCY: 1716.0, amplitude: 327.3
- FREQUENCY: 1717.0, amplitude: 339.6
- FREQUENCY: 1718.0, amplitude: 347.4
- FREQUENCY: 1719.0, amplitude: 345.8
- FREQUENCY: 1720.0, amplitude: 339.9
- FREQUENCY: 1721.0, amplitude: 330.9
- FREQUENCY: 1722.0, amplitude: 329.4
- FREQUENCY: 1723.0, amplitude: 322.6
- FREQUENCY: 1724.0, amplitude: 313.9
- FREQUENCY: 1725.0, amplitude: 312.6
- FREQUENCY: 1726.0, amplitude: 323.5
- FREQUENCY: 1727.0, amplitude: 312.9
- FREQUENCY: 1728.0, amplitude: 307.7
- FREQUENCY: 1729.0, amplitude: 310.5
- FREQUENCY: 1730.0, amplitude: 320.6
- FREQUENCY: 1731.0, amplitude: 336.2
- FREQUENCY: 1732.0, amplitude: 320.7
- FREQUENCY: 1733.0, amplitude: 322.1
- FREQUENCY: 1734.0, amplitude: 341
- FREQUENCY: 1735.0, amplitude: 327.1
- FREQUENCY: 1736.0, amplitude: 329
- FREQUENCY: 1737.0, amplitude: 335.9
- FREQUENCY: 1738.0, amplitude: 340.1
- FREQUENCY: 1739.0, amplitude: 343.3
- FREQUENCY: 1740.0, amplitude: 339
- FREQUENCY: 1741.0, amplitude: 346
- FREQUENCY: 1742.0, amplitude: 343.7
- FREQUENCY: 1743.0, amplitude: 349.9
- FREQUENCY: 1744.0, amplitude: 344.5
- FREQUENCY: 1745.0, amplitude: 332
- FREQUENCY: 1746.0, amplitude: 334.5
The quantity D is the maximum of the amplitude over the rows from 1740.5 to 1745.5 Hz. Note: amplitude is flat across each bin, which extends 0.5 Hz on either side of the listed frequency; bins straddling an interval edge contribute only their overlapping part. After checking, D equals 349.9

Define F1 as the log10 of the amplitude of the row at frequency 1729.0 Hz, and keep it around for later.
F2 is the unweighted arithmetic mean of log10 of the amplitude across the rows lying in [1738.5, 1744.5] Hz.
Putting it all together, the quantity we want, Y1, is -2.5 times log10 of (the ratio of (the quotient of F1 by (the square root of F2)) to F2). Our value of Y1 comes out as 0.525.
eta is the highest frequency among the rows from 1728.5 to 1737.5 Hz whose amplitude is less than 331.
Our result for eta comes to 1736.0 Hz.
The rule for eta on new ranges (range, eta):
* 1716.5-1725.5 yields 1725.0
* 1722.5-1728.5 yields 1728.0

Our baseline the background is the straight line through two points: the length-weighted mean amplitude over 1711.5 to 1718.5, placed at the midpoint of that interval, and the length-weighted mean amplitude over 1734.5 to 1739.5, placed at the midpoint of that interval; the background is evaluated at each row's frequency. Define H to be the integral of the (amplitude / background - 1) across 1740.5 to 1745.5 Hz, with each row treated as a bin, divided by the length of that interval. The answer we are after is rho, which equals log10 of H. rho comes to -1.7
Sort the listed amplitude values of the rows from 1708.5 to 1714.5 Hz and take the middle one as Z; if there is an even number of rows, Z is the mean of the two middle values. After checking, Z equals 317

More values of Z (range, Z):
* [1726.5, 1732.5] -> 317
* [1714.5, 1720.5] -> 340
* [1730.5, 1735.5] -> 327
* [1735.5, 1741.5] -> 340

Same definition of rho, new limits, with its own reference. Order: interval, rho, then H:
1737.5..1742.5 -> -1.7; 0.020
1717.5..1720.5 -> -1.4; 0.037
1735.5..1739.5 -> -2.2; 0.006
